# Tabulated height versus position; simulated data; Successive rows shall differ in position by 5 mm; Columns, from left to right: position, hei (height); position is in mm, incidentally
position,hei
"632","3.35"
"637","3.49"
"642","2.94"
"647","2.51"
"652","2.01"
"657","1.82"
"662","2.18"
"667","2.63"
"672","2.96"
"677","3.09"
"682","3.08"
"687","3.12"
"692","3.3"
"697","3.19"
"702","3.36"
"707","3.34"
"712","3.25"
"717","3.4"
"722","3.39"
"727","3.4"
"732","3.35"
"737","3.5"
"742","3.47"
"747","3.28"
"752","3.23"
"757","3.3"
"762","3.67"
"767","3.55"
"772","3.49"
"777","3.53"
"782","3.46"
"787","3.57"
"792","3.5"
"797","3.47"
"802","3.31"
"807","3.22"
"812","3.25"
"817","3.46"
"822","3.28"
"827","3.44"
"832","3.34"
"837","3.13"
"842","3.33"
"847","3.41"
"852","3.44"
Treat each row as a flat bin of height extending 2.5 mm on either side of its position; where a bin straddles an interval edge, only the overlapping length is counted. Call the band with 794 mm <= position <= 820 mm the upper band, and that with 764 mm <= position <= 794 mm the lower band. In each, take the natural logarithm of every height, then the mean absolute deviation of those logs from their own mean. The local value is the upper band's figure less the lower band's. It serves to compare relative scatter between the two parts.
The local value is 0.02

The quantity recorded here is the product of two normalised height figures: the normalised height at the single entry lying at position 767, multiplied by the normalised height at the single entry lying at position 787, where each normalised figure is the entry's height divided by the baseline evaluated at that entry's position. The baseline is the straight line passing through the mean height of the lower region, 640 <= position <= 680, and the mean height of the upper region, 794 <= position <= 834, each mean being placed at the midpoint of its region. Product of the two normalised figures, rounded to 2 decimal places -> 1.28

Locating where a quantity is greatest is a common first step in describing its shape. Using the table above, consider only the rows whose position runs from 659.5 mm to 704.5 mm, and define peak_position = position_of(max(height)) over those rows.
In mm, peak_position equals 702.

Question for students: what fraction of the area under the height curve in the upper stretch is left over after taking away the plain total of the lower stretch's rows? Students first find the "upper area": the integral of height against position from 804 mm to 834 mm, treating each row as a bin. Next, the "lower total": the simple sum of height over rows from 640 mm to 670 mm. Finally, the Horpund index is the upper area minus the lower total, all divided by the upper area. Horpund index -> 0.86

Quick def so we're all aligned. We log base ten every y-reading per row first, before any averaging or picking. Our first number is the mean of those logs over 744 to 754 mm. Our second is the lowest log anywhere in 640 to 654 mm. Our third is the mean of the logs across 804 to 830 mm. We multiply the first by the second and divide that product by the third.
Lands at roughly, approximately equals 0.30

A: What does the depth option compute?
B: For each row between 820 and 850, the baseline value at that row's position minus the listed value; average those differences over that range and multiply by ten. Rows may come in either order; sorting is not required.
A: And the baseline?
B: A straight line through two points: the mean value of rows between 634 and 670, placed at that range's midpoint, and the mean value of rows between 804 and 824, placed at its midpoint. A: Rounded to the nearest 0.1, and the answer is 0.8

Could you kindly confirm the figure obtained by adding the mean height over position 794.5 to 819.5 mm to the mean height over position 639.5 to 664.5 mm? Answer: 5.63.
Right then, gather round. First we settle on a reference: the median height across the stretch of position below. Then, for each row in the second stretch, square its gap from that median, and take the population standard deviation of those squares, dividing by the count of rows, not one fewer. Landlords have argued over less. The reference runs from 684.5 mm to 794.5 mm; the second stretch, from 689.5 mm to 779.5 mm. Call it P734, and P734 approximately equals 0.0184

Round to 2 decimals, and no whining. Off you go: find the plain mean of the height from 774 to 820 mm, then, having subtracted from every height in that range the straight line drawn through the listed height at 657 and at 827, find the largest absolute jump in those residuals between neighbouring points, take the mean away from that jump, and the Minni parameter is -3.21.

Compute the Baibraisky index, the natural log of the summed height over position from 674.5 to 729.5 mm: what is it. 3.58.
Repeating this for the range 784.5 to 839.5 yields 3.61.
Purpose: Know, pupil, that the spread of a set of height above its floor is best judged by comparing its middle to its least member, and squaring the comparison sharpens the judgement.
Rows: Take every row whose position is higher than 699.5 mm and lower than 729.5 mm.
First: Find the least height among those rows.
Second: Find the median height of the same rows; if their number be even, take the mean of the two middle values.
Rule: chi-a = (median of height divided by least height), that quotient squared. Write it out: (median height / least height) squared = 1.08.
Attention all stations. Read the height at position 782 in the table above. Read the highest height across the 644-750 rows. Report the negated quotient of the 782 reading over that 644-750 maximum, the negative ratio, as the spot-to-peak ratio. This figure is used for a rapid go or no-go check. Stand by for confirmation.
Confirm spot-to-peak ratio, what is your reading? -0.99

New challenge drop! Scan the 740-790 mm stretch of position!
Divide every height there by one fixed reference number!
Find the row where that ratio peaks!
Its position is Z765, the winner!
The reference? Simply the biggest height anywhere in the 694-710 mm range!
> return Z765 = 762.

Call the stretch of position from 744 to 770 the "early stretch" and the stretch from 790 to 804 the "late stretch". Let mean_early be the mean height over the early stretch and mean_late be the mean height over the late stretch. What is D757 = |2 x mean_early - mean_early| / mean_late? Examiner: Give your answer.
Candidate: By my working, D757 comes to 0.99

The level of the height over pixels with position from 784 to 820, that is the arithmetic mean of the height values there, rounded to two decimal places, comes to 3.40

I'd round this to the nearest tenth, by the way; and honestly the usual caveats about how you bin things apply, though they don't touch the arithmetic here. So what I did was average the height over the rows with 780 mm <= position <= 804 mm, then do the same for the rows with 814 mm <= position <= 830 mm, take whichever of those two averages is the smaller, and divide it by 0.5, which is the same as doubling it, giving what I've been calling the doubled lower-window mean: 6.8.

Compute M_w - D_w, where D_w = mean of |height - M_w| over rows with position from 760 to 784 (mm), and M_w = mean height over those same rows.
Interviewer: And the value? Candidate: 3.5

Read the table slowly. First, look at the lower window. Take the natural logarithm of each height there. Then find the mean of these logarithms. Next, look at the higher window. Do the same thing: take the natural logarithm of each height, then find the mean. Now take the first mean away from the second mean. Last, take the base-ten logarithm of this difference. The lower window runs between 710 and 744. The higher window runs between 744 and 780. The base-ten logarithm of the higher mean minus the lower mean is -1.9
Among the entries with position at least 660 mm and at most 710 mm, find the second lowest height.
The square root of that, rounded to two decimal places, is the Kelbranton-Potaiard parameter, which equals 1.62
